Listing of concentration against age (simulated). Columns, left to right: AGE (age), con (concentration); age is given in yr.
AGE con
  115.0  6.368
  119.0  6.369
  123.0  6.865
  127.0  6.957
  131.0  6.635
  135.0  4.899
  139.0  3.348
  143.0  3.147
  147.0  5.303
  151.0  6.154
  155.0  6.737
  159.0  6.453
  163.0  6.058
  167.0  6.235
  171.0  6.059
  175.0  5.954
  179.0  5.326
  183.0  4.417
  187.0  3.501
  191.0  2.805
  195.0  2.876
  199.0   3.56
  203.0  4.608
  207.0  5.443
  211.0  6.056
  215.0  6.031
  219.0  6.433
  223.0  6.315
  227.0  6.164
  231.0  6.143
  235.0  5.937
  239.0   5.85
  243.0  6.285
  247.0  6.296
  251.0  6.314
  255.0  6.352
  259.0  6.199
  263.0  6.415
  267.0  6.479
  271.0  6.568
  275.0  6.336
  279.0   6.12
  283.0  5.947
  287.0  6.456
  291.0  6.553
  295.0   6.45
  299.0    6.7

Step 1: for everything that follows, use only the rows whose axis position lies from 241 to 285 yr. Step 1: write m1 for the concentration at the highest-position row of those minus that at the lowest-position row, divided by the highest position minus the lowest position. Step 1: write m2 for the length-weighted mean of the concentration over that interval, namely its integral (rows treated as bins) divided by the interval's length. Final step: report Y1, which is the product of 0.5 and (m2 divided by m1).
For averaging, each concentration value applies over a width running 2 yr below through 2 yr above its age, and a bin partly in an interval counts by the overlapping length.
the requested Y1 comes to -373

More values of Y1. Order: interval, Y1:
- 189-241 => 41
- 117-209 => -247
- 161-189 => -25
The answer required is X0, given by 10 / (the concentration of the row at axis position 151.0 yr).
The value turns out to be 1.62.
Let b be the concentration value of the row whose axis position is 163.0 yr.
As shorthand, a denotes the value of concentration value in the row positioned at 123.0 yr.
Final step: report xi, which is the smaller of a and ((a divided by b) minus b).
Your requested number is -4.9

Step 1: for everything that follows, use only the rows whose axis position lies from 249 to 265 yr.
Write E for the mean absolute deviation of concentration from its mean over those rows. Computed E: 0.1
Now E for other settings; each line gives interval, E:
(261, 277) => 0.1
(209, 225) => 0.2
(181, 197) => 0.6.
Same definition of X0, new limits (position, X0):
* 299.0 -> 1.49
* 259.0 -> 1.61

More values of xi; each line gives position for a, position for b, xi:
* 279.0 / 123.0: -6.0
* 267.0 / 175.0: -4.9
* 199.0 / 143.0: -2.0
